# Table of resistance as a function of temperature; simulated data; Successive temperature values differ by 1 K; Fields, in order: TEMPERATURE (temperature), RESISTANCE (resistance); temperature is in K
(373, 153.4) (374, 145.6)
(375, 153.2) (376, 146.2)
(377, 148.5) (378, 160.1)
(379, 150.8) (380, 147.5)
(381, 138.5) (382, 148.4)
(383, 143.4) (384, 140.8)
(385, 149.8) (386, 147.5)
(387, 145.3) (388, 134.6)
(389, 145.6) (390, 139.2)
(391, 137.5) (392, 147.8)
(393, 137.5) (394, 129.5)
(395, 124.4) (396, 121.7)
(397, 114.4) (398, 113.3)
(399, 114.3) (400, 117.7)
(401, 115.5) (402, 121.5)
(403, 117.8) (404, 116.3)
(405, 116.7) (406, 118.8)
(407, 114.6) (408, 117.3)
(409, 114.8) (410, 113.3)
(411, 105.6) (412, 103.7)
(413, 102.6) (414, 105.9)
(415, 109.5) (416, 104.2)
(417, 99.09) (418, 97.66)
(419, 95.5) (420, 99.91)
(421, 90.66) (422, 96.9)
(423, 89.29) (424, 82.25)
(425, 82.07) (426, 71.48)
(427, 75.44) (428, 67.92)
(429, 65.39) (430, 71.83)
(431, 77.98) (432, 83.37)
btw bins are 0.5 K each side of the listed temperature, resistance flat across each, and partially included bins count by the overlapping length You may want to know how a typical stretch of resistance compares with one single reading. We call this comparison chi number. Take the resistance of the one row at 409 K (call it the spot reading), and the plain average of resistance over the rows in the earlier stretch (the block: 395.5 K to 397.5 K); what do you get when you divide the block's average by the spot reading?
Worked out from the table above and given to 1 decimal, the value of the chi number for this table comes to 1.0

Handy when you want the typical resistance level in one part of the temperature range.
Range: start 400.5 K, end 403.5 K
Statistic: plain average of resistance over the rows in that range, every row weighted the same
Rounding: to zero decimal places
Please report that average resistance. 118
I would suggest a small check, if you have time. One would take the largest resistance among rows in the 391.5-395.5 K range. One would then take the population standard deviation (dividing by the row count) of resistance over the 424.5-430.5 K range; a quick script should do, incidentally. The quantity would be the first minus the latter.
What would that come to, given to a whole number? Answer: 142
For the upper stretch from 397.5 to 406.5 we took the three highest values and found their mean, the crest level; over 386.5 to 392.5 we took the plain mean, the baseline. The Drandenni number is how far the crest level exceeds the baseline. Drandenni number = -22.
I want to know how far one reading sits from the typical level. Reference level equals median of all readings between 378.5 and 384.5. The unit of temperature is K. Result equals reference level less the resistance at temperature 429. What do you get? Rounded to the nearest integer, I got 80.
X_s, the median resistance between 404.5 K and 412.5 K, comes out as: 115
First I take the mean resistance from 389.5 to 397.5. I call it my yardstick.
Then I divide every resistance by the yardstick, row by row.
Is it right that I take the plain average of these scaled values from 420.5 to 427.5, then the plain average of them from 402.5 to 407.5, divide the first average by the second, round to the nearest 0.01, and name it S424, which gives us 0.72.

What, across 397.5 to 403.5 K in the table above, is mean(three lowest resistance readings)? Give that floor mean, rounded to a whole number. 114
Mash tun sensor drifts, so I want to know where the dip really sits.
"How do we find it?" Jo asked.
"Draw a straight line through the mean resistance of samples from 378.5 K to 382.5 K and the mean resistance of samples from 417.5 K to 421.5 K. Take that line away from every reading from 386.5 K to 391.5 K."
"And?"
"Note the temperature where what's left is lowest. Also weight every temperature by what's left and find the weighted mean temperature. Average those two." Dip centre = 388.5 K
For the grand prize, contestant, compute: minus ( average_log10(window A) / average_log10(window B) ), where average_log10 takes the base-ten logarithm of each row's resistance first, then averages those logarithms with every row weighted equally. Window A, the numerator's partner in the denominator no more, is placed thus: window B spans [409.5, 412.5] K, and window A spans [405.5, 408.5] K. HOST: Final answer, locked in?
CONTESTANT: -1.02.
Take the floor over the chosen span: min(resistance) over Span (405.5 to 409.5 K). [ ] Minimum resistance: 114.6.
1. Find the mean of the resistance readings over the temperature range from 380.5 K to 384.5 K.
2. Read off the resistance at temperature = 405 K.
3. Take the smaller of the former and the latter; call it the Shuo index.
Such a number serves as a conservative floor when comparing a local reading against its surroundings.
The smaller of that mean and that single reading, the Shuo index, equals 117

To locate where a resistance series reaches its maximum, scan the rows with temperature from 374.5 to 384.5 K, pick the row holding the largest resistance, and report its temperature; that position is 378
